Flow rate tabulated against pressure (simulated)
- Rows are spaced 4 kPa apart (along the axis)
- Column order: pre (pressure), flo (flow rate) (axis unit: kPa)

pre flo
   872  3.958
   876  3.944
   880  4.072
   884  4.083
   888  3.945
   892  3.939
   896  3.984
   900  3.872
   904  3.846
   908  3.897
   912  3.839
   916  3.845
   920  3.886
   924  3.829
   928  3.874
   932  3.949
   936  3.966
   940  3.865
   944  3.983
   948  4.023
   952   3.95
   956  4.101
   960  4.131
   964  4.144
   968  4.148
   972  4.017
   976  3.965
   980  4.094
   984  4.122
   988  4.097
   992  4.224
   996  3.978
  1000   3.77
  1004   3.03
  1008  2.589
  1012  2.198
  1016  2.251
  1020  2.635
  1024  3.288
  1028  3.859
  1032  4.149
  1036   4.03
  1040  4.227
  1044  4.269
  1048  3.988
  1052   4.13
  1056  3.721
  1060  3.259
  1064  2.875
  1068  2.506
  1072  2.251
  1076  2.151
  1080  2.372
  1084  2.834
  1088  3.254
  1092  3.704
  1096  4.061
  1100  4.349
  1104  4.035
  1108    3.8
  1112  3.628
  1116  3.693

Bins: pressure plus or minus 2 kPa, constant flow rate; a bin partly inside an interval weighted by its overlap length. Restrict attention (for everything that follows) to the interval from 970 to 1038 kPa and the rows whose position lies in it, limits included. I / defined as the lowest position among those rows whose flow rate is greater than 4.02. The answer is 980 kPa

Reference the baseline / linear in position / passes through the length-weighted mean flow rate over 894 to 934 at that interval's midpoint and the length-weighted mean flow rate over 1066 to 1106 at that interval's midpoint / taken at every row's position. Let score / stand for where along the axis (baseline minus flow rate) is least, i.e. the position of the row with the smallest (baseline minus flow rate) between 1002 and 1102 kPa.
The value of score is 1100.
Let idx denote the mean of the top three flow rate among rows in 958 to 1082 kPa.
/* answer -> 4.24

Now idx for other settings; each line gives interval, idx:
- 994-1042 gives 4.14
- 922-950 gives 3.99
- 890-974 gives 4.14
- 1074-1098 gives 3.67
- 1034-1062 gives 4.21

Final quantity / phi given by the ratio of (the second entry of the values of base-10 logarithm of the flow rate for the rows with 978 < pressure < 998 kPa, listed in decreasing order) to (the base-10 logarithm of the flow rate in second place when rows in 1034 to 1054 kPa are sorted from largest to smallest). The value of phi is 0.98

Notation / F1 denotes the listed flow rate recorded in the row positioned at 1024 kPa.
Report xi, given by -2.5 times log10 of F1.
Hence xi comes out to -1.29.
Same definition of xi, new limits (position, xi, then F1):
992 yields -1.56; 4.224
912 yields -1.46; 3.839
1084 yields -1.13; 2.834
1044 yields -1.58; 4.269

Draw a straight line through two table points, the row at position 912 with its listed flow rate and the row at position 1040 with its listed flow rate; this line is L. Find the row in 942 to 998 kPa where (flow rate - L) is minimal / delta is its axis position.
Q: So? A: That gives 996 kPa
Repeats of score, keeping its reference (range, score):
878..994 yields 992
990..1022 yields 992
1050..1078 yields 1052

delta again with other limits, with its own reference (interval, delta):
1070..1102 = 1076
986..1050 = 1012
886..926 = 924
